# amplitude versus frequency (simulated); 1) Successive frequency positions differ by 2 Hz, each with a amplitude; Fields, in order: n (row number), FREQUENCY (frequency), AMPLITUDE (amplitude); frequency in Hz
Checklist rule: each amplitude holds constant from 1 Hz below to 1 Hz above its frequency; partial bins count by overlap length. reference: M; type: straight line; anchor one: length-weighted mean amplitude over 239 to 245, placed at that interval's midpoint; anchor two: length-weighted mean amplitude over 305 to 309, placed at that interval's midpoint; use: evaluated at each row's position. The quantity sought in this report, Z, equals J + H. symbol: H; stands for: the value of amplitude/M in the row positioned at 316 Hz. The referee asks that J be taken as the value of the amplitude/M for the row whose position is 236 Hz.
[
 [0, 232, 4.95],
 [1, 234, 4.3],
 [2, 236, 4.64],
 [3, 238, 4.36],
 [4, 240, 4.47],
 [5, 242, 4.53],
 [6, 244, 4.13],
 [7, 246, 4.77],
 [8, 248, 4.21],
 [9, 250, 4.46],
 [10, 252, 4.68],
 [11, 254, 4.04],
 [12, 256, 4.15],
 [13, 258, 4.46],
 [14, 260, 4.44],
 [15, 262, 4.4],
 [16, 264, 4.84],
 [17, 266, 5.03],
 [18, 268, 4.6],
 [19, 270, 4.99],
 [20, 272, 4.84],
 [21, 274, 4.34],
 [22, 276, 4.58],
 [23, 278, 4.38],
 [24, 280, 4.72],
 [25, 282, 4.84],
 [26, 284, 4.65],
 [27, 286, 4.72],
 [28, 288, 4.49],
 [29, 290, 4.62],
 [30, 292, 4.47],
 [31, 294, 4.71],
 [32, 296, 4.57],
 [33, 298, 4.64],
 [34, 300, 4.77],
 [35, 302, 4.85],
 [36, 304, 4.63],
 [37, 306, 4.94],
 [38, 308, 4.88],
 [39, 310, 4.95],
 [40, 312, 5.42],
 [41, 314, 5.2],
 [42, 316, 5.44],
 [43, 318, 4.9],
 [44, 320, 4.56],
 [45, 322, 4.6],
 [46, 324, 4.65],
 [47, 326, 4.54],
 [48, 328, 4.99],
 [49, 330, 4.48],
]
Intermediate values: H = 1.09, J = 1.07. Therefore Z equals 2.16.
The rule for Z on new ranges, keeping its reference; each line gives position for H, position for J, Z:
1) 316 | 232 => 2.24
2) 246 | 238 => 2.09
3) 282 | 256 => 1.95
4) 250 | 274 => 1.94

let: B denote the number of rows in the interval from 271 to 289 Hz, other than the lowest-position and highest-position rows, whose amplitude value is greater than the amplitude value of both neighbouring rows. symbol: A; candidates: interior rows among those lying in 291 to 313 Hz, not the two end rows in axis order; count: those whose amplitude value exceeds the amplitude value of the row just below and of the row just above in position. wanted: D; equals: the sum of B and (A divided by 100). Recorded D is 3.0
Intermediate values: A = 3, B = 3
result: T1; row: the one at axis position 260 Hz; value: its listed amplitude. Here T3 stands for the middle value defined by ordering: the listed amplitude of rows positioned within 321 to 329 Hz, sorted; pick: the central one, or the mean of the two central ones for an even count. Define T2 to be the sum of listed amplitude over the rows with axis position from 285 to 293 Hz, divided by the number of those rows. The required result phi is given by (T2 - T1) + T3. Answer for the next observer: 4.8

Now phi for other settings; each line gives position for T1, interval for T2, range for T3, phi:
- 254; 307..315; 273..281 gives 5.6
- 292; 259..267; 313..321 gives 5.3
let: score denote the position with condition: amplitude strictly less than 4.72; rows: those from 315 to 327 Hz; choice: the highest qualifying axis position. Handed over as 326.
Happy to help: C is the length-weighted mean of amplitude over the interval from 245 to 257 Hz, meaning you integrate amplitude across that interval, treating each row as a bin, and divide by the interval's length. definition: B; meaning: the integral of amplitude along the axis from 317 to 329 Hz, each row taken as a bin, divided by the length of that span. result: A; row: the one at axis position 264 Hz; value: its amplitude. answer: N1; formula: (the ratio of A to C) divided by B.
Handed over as 0.23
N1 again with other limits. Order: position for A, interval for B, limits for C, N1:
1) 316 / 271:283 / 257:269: 0.25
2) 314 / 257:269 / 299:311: 0.23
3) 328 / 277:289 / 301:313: 0.22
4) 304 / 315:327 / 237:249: 0.22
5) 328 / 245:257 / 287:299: 0.25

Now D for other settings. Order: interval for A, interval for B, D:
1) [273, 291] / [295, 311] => 2.0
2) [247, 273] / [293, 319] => 4.0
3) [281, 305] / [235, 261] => 4.0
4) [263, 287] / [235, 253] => 2.0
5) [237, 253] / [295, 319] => 4.0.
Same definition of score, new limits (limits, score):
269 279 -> 278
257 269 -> 268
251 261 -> 260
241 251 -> 250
